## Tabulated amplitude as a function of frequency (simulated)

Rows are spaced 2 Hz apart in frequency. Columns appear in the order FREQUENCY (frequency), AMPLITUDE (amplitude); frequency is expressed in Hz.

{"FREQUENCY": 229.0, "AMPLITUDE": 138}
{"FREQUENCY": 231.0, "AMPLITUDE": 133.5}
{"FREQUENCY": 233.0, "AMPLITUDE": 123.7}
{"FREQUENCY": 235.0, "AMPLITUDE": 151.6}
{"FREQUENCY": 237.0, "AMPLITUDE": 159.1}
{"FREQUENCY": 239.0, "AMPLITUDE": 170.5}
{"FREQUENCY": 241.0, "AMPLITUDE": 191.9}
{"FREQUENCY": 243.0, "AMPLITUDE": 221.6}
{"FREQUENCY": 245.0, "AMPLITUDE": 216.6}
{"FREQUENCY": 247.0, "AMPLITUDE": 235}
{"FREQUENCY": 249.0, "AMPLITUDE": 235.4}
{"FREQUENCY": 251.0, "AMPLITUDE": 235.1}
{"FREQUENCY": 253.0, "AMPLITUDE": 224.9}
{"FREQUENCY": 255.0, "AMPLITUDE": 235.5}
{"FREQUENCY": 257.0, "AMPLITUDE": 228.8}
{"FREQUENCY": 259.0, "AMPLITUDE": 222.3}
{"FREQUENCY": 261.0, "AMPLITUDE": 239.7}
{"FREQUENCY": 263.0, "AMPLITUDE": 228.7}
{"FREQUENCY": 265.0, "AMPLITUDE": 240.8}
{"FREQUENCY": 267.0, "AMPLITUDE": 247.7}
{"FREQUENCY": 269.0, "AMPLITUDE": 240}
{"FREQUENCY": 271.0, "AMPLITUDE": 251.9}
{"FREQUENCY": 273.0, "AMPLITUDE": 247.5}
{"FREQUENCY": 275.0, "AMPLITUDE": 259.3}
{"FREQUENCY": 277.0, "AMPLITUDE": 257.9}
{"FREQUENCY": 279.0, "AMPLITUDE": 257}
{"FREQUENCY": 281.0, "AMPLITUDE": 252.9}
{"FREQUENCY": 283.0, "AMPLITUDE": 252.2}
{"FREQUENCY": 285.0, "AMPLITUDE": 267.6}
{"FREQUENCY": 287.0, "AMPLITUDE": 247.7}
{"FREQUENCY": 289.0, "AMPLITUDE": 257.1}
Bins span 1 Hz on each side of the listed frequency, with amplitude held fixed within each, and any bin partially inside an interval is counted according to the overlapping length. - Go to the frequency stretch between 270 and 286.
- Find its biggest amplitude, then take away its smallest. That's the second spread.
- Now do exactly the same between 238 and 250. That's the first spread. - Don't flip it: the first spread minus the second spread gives 45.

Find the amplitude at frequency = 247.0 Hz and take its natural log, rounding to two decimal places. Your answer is 5.46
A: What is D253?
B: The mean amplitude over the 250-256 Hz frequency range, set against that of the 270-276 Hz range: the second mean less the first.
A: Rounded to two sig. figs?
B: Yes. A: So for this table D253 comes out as 21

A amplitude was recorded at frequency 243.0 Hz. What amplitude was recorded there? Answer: 221.6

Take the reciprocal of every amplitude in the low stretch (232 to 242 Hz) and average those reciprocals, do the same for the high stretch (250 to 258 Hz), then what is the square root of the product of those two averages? 0.0053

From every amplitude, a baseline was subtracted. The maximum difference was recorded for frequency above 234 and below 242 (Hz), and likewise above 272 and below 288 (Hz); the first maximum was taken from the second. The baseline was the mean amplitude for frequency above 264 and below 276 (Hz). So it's 76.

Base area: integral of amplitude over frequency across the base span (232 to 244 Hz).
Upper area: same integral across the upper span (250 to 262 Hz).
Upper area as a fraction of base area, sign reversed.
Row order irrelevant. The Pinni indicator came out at -1.4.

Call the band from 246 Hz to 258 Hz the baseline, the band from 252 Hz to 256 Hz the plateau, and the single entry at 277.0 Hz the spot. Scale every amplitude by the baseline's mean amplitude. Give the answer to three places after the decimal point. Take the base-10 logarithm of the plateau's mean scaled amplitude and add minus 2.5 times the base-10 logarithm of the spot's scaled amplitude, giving -0.117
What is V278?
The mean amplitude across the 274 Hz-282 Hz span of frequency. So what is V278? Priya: 257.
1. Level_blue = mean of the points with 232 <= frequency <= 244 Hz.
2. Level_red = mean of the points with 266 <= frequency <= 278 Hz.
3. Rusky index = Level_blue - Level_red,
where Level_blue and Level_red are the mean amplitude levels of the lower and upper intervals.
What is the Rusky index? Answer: -81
